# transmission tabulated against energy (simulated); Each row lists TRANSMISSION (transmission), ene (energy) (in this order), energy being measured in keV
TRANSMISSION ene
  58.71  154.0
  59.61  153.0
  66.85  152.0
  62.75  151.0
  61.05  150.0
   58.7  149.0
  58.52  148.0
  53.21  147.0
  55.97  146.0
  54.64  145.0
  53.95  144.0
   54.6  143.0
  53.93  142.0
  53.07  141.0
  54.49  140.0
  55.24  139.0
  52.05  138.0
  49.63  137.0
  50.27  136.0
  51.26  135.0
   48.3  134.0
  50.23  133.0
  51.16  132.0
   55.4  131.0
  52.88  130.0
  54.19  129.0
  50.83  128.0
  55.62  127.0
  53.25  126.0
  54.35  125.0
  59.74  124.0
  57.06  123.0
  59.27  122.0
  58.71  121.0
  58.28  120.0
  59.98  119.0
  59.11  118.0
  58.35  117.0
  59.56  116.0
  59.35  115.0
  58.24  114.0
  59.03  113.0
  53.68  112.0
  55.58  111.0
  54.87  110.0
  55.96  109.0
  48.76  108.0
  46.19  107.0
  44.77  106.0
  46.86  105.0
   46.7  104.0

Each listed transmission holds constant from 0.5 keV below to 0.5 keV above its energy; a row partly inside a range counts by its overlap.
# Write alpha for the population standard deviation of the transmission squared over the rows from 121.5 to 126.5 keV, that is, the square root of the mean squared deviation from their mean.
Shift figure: 292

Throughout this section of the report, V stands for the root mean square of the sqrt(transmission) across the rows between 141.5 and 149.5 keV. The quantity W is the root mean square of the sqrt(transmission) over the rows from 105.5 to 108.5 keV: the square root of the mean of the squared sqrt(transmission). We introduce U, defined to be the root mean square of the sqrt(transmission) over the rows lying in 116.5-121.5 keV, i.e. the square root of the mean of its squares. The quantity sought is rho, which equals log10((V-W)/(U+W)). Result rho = -1.37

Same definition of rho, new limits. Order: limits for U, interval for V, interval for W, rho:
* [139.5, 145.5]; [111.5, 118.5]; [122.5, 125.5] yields -2.30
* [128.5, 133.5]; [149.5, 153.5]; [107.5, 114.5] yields -1.48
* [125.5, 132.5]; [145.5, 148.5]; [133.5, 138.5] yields -1.57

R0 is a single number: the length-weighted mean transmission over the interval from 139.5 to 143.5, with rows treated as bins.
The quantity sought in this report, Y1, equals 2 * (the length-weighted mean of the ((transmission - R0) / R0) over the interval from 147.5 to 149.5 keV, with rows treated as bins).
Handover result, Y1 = 0.170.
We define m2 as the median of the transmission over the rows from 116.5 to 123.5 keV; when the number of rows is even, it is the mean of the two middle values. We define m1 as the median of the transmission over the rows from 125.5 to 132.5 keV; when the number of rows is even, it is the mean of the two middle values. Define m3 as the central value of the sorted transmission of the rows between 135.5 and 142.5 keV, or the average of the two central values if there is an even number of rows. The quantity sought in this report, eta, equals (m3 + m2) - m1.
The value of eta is 58.5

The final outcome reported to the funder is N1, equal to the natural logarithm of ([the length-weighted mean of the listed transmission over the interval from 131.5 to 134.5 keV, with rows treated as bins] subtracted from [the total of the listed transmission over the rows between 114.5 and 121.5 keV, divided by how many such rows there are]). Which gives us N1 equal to 2.2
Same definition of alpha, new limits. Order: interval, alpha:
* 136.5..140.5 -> 231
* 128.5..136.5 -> 225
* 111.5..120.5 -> 200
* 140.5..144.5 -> 58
